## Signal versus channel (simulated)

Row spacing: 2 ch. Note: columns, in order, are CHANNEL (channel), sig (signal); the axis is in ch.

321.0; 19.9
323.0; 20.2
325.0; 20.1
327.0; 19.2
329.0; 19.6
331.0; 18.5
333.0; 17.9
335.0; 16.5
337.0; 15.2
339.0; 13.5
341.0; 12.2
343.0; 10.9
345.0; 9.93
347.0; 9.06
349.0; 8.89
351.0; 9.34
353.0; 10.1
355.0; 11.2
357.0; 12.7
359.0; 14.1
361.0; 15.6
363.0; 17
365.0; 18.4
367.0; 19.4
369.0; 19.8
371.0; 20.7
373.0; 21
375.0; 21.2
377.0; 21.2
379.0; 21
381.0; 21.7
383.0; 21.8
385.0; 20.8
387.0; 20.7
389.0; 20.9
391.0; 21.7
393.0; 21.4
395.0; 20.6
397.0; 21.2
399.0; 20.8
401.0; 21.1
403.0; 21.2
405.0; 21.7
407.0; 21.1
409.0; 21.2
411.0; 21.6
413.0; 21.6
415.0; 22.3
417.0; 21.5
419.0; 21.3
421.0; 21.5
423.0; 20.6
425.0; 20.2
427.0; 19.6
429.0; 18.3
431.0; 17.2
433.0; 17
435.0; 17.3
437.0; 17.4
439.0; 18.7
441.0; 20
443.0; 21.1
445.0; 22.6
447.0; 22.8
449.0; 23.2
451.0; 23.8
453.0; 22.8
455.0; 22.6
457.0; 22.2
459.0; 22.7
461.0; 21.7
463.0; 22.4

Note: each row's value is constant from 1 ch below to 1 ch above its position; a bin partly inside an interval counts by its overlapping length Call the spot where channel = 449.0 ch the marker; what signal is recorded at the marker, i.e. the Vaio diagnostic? 23.2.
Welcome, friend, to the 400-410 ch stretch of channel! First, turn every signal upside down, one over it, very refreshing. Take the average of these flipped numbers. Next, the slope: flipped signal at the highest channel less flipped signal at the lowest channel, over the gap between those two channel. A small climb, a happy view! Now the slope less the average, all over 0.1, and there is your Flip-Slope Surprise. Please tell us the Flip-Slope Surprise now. -0.47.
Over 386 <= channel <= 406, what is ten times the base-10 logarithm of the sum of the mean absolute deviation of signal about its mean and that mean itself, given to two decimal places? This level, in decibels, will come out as 13.31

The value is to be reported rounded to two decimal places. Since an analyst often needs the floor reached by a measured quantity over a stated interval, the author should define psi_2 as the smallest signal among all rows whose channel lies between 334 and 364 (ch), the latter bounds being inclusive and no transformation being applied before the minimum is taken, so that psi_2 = 8.89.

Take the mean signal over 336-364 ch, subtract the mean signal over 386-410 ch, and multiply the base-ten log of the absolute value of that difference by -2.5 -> -2.4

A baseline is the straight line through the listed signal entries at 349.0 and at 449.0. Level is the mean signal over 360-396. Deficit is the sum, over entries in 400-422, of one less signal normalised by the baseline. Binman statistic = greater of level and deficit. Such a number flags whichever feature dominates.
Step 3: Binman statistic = 20.3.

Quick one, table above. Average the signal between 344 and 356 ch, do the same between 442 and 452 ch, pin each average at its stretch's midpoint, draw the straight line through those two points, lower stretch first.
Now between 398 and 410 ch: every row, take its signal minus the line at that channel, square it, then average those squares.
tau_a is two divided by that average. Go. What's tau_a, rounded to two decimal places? 0.11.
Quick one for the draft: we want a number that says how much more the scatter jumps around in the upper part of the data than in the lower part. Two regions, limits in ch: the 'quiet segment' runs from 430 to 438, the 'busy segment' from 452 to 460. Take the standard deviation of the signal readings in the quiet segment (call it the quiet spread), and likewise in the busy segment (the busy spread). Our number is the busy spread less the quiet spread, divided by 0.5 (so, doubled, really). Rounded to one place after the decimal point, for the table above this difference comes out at 0.2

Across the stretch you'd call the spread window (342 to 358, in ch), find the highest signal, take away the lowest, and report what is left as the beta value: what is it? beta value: 3.8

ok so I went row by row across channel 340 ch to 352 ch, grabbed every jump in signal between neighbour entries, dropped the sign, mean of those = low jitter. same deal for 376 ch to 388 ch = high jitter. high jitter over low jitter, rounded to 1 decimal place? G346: 0.6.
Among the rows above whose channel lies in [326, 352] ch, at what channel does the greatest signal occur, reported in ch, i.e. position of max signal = 329.0 ch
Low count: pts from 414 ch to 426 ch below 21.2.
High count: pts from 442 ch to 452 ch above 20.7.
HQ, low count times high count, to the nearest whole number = 10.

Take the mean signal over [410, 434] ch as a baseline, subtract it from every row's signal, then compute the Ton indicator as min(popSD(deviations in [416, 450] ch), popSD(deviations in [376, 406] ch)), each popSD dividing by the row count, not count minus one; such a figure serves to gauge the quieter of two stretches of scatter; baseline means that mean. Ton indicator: 0.4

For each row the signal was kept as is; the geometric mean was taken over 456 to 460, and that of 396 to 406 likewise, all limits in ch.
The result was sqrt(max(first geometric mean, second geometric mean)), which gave 4.74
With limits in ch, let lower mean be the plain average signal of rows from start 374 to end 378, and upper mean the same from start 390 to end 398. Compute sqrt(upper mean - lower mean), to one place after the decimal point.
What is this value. 0.2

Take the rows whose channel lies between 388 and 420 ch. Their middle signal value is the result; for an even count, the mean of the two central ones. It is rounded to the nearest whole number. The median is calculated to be 21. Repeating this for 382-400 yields 21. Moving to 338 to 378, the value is 14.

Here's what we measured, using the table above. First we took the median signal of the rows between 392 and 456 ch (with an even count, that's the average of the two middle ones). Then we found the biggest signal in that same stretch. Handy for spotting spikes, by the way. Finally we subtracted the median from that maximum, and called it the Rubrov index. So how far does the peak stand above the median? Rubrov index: 2.6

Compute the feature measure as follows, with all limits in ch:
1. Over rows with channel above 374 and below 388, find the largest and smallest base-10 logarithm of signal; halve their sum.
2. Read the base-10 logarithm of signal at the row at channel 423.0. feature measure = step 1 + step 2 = 2.641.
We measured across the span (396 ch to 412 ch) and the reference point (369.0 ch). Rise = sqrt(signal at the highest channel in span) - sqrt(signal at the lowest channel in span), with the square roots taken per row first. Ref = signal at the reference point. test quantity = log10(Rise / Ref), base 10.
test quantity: -2.7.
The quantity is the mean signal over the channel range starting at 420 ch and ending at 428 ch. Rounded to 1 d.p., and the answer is 20.5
